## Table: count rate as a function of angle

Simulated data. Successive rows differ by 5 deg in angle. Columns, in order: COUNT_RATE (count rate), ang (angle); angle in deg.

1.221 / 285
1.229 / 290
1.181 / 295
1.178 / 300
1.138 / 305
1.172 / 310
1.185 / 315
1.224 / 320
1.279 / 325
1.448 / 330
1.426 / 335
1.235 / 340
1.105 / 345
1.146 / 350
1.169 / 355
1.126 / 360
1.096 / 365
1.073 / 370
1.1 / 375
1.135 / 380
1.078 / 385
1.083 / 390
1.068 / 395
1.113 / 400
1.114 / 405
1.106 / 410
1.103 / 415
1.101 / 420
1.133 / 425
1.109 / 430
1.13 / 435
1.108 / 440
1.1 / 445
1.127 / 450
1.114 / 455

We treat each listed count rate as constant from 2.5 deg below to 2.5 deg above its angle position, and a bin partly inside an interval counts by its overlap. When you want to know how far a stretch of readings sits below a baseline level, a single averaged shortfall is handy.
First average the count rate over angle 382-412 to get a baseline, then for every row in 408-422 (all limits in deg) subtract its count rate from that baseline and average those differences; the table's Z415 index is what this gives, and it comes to -0.01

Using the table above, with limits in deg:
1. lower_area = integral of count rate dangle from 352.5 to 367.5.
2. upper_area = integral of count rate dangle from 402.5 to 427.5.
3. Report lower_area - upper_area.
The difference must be -11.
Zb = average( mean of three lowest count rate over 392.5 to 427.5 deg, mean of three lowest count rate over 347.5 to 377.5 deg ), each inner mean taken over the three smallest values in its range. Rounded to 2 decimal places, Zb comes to 1.09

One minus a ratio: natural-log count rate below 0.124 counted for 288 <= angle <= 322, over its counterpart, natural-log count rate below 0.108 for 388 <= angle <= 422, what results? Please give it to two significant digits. 1.0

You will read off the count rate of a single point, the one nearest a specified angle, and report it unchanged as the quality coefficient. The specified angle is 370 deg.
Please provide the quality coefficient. 1.073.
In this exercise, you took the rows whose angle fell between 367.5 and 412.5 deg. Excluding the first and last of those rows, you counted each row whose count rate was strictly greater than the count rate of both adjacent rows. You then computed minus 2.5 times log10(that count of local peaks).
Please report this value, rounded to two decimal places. -1.19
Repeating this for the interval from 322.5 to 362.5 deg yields -0.75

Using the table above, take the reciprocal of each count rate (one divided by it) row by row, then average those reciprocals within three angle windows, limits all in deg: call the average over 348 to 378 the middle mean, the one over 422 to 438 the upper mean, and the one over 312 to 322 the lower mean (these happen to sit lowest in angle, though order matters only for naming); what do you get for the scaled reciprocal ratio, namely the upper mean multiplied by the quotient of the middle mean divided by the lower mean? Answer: 0.96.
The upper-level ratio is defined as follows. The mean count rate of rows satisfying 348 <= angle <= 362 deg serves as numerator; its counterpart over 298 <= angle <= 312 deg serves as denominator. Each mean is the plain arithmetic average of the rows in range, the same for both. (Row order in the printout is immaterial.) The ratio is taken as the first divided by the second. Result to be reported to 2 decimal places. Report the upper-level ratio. 0.99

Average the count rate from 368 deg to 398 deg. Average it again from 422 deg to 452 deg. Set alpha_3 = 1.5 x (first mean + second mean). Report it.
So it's 3.31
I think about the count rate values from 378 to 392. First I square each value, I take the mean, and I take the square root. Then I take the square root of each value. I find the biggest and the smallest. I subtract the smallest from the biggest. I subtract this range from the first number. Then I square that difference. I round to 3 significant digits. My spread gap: 1.15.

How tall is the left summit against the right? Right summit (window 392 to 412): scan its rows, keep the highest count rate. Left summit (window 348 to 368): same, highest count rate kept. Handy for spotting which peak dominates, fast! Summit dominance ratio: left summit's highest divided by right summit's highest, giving 1.05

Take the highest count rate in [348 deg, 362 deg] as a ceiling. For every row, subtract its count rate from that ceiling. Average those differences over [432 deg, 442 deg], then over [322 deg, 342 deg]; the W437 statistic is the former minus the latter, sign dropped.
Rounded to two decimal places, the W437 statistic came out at 0.23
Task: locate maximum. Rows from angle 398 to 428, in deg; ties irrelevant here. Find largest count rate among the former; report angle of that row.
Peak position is 425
